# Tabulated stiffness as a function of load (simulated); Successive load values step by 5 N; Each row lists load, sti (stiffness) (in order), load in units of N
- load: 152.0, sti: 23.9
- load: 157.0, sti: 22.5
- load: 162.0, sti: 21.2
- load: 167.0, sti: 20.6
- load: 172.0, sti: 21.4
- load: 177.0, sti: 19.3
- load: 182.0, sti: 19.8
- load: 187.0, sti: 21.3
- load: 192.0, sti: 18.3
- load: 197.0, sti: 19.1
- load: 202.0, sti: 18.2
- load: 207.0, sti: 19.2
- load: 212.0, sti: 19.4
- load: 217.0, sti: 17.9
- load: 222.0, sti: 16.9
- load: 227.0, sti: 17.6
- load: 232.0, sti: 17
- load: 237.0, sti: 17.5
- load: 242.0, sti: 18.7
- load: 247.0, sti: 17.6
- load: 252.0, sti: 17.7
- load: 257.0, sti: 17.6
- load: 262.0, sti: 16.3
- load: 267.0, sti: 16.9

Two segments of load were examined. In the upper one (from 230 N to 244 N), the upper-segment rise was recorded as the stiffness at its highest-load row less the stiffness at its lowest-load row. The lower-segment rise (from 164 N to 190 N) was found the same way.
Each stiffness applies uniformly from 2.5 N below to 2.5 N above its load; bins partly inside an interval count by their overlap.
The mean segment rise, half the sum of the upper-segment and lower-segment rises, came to 1.2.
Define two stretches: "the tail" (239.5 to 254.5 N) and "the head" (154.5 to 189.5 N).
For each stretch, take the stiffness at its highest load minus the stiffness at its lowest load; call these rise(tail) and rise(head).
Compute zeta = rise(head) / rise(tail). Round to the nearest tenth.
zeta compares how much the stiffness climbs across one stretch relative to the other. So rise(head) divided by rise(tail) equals 1.2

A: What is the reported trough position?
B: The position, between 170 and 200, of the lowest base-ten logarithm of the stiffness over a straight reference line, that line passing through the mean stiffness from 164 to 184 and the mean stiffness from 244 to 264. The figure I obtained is 192.0 N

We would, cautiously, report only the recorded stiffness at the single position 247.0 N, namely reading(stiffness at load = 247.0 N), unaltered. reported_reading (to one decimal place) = 17.6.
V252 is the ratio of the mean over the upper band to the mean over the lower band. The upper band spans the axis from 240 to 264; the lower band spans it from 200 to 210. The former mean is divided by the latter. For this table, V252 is 0.94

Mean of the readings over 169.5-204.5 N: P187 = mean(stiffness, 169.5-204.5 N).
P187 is 19.6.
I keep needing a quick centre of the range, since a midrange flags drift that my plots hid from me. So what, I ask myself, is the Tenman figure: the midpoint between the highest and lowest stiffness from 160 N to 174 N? 21.0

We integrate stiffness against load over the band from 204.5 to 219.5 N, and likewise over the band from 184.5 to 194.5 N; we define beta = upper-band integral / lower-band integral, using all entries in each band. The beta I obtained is 1.4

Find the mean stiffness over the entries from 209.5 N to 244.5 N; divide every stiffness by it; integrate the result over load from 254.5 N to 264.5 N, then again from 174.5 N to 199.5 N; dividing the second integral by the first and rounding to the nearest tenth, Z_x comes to 2.9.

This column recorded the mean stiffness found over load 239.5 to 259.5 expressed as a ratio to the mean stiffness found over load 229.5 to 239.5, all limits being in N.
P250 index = 1.04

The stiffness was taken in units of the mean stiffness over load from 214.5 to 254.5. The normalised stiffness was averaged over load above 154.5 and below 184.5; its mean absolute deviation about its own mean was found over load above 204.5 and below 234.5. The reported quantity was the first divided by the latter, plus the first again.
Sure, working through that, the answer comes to 25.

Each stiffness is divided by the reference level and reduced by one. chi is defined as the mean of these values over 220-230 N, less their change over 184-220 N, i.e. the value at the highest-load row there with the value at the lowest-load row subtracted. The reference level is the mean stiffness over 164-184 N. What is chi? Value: 0.02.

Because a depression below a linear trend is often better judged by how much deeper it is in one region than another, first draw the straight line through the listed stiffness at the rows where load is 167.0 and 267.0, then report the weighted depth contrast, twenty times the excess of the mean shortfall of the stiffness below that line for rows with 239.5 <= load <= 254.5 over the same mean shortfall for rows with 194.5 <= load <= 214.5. -12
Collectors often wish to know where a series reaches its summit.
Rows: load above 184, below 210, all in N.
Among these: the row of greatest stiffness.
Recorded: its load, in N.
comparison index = 187.0 N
